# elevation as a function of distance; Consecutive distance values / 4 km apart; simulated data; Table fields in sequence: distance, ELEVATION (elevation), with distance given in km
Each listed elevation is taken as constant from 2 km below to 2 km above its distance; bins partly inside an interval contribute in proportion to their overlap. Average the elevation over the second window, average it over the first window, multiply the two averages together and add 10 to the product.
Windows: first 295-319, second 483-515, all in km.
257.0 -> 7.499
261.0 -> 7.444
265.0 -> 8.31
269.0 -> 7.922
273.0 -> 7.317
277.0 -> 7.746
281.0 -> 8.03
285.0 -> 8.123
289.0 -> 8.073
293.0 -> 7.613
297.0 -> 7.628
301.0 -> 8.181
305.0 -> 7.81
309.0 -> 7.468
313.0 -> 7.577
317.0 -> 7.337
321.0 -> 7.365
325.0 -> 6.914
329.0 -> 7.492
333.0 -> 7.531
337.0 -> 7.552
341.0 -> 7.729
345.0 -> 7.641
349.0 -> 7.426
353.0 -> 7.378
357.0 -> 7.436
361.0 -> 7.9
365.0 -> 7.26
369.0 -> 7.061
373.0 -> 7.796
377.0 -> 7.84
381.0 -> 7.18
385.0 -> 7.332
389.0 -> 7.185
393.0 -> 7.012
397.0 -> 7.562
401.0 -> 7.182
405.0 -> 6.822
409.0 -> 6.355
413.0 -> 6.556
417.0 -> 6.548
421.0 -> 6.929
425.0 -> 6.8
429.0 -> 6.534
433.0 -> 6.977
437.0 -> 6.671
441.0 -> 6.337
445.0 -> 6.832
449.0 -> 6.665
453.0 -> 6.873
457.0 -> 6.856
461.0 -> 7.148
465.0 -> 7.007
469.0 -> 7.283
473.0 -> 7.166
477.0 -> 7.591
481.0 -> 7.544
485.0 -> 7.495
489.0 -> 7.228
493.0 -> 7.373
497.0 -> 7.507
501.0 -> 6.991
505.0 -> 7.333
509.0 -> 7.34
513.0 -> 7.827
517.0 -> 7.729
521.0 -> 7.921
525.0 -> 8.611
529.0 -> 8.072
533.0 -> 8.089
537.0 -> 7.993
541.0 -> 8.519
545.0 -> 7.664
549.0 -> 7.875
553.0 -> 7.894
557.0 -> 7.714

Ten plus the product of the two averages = 66.6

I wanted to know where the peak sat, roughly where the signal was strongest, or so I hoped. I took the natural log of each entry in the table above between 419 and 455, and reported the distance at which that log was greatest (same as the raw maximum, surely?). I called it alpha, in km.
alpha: 433.0 km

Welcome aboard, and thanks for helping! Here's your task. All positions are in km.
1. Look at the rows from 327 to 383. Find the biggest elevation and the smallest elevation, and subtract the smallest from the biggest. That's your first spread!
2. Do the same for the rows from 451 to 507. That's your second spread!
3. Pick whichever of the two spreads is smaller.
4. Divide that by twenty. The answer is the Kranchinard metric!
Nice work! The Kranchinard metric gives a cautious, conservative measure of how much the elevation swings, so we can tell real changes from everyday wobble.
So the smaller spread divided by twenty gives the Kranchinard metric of 0.037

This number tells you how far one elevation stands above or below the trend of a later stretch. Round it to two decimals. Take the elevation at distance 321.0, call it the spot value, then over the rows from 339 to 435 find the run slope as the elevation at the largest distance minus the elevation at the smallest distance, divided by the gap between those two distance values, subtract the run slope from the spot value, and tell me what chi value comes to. 7.37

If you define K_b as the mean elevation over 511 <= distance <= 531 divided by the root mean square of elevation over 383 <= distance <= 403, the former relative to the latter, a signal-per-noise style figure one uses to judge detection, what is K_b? 1.11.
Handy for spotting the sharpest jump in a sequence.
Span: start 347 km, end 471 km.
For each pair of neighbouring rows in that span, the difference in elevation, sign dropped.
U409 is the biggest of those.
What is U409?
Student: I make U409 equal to 0.735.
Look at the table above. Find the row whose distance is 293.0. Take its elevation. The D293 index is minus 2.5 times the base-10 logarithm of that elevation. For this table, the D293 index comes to -2.20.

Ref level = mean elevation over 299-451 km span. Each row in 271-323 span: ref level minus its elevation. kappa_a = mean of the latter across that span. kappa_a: -0.50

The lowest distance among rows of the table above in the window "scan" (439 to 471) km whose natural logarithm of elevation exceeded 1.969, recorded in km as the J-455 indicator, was 469.0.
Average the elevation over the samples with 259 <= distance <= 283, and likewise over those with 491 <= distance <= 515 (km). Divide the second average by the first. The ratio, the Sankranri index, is 0.95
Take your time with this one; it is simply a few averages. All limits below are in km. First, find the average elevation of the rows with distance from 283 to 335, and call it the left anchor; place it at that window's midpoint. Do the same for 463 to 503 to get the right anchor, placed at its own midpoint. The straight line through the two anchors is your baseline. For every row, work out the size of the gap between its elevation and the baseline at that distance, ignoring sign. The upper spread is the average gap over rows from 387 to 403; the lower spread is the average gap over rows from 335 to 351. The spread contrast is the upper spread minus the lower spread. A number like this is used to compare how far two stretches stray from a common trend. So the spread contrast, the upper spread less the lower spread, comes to 0.2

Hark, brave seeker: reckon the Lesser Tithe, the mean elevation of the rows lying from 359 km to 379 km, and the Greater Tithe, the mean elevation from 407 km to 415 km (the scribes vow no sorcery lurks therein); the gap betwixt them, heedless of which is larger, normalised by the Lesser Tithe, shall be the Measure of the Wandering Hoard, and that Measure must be 0.15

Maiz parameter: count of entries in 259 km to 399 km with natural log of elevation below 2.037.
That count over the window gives 23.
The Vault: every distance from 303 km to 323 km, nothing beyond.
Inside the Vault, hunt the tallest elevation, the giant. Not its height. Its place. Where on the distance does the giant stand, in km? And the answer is 305.0 km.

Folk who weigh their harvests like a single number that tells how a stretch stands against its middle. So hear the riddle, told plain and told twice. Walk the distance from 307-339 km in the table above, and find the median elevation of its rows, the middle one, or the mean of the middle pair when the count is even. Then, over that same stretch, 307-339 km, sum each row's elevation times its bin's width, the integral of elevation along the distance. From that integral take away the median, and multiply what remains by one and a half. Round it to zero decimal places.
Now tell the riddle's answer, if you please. 344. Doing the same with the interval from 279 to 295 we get 179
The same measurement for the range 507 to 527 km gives 225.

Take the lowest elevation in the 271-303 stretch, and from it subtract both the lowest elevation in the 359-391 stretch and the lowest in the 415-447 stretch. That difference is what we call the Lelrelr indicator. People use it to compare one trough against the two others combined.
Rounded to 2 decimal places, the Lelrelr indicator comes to -6.08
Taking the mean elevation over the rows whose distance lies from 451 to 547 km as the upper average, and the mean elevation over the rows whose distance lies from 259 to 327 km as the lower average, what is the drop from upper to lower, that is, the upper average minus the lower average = -0.15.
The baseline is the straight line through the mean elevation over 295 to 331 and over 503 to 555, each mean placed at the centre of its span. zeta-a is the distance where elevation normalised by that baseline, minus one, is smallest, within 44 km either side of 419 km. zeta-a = 441.0 km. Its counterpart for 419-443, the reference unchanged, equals 441.0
